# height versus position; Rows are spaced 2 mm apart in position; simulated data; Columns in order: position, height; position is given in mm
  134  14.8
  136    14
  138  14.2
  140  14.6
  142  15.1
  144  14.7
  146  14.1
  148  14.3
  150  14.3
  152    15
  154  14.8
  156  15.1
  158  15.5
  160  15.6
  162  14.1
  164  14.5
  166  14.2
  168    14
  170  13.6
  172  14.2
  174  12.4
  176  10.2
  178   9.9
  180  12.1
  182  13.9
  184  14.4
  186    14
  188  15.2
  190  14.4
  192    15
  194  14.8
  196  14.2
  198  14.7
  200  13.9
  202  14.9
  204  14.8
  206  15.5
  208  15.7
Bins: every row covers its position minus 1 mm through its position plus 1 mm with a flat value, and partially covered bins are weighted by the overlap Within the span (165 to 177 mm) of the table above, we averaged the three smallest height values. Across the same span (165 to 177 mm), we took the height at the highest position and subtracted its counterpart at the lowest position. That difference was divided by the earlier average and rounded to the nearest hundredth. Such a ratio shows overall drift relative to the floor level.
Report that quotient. -0.33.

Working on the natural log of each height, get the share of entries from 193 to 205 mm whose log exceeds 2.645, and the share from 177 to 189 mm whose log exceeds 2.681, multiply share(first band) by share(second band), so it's 0.14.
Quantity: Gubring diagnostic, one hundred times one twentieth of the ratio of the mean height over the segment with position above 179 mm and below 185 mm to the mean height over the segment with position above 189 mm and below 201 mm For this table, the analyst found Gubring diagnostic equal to 4.64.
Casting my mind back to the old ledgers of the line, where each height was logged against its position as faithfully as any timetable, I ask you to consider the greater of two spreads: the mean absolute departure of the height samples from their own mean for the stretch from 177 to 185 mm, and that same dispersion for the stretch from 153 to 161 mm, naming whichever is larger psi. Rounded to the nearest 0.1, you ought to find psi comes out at 1.6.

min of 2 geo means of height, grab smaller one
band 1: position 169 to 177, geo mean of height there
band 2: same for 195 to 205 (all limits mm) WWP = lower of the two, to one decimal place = 12.5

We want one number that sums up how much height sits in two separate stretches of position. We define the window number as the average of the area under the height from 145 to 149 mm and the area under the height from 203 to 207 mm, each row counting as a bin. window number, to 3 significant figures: 58.7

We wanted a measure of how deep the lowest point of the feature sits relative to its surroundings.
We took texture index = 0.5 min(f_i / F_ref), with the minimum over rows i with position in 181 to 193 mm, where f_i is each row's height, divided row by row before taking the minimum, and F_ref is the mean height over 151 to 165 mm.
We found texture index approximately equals 0.465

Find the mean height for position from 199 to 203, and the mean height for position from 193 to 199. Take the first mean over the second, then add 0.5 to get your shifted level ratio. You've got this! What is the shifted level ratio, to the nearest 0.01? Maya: 1.49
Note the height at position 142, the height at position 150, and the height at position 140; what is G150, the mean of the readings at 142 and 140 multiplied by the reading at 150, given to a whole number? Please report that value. 212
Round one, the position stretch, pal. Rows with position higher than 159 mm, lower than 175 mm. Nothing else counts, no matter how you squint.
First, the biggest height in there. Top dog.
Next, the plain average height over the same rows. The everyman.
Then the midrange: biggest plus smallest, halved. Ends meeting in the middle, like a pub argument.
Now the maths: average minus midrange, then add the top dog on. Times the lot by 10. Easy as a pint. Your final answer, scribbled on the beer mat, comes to 157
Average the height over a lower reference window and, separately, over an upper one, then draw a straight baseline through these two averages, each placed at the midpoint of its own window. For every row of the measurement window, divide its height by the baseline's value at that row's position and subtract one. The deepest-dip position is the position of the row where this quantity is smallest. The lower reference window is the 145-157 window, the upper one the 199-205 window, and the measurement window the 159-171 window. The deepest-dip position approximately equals 170 mm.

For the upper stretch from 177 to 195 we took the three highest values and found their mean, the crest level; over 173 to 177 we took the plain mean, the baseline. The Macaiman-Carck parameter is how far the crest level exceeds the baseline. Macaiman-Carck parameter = 3.70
